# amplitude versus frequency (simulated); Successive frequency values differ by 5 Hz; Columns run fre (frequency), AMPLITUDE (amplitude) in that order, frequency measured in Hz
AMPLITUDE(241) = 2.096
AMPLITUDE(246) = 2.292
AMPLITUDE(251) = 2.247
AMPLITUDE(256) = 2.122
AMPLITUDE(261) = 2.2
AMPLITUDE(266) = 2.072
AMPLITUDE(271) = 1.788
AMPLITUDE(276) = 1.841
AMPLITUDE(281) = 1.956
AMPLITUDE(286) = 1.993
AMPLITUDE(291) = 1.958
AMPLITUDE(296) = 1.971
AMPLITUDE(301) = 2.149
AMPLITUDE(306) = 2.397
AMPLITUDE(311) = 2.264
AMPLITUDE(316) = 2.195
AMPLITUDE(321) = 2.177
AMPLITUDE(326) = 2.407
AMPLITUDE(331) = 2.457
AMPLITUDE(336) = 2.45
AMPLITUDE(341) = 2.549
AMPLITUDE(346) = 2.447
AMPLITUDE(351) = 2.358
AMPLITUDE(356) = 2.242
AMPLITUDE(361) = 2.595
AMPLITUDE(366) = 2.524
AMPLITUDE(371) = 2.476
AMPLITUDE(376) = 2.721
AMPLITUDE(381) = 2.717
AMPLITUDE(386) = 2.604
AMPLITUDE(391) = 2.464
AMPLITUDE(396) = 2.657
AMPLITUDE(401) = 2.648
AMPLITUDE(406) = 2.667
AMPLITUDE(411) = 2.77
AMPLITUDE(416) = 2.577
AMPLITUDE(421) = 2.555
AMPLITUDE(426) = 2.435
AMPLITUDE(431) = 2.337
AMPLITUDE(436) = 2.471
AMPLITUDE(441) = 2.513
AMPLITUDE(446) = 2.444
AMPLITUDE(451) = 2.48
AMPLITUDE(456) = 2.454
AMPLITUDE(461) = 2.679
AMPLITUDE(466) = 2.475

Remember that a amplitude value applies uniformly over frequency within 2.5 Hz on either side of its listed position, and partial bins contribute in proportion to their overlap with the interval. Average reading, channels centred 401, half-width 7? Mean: 2.66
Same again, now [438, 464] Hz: 2.51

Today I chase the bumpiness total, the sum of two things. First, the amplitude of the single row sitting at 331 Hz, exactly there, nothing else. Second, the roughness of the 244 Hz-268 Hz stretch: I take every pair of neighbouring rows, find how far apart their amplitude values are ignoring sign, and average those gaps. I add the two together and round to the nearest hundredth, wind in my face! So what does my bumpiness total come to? 2.55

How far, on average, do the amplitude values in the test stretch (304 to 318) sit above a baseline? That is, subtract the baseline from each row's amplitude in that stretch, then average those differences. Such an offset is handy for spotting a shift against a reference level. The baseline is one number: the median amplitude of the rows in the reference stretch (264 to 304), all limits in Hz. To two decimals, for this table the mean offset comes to 0.32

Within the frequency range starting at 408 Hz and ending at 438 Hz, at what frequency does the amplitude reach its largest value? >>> 411 Hz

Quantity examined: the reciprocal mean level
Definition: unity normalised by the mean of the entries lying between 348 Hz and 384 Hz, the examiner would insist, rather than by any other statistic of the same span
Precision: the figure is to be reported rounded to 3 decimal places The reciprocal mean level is 0.397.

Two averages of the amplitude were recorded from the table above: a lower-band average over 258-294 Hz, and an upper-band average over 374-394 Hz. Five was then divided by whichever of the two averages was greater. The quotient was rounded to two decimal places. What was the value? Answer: 1.90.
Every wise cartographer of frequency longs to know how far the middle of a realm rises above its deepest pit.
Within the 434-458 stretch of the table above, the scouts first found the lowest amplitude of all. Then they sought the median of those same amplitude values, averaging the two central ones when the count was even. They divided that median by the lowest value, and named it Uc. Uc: 1.01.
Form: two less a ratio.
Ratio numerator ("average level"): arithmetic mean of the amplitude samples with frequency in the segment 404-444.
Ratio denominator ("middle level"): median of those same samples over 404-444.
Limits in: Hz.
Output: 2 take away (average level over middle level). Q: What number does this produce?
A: 1.00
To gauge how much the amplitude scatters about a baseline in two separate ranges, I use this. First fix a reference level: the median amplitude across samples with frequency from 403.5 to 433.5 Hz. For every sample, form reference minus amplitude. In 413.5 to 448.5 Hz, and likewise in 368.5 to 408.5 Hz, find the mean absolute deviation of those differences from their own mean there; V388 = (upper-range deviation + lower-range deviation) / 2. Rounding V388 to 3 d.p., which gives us 0.070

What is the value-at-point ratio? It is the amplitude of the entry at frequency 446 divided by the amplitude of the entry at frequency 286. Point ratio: 1.23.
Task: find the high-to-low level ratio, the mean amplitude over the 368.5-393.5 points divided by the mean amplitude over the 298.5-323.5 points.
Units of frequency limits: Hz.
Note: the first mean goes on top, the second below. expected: 1.16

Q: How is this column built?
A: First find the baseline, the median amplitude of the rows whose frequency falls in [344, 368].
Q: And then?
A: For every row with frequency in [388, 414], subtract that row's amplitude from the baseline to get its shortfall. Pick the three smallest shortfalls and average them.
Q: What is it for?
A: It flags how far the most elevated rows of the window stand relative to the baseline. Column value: -0.25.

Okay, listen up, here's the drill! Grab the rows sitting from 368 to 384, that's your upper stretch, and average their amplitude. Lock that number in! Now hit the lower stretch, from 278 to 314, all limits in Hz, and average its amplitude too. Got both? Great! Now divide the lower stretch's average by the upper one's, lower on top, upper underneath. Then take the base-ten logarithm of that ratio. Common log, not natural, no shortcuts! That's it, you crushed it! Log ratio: -0.099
